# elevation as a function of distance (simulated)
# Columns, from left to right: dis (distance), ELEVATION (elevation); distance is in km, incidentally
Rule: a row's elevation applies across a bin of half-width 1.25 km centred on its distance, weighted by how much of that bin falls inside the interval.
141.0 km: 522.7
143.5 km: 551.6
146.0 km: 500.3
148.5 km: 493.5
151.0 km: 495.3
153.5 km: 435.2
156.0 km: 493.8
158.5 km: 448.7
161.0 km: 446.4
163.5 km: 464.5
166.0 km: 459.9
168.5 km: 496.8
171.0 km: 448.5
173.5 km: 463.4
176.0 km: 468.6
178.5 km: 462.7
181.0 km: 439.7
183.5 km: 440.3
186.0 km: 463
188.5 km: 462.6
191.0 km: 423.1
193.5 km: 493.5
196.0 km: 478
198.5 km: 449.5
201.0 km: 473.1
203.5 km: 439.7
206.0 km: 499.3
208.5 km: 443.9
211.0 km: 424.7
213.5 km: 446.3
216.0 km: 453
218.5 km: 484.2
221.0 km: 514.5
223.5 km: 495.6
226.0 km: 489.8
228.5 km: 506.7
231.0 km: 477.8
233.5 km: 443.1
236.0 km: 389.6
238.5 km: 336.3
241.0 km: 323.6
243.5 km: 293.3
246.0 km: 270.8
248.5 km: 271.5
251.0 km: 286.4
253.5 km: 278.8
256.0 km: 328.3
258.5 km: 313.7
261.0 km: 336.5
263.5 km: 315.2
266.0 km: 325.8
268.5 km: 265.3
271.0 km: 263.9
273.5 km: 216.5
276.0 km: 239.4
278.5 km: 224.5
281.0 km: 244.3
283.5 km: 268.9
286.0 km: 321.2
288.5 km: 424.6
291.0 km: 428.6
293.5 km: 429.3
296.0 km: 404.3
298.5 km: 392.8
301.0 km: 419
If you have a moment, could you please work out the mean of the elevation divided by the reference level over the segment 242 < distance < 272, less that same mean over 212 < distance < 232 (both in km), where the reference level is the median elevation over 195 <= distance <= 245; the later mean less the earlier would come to -0.4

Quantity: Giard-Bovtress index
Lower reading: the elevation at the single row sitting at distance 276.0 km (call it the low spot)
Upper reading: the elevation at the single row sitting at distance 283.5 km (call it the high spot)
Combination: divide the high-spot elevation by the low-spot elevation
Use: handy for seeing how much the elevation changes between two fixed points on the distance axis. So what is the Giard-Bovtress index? 1.12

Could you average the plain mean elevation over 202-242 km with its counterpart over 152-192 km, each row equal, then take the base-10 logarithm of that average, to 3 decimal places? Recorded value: 2.656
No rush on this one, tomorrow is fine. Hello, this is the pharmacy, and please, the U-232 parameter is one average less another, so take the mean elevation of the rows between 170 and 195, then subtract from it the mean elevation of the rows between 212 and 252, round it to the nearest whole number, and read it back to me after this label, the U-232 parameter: 51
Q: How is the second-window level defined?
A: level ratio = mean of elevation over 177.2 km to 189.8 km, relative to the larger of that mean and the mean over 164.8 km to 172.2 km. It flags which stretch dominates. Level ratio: 0.97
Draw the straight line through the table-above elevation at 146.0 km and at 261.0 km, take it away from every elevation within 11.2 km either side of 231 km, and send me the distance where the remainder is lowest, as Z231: 241.0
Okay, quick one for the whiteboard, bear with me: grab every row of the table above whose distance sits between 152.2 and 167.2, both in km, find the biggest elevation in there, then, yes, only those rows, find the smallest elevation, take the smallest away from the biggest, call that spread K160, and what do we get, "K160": 59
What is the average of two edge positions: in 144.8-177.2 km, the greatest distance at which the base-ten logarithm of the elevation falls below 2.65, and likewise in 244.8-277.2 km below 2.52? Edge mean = 218.5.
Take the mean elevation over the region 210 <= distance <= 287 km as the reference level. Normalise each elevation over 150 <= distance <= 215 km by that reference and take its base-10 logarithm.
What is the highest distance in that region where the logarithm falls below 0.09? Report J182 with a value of 211.0 km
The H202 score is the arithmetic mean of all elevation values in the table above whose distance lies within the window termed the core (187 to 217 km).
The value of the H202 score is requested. 457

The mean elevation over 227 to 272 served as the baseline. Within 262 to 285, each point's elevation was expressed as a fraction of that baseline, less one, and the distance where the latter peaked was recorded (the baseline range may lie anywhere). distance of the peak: 266.0 km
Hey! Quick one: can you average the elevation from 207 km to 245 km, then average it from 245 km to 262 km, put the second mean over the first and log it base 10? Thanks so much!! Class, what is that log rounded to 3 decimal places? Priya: -0.164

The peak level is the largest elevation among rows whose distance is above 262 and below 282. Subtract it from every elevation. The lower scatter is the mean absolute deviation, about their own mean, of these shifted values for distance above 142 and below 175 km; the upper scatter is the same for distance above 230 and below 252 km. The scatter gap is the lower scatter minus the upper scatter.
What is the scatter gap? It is -36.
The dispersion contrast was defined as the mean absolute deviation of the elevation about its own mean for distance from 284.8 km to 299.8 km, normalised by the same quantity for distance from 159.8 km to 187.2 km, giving 2.5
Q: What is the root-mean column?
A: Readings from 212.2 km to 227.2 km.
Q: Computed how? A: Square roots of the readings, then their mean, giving 21.9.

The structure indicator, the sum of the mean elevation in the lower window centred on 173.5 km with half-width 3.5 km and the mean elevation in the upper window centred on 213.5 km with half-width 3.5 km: 902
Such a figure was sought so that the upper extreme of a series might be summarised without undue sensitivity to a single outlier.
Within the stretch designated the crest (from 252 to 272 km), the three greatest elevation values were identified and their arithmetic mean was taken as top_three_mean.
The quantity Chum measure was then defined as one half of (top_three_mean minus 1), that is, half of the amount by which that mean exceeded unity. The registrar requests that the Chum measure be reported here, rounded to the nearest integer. 165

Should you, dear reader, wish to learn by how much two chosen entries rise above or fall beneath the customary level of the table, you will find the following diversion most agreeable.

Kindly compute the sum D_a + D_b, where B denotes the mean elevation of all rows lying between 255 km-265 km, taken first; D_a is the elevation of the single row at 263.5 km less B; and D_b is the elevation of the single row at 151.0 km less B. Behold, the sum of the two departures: 164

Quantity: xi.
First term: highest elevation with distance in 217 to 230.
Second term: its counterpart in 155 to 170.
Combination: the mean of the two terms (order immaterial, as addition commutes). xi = 506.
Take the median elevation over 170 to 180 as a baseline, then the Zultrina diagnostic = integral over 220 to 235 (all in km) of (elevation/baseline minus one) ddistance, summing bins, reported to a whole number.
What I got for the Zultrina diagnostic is 1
